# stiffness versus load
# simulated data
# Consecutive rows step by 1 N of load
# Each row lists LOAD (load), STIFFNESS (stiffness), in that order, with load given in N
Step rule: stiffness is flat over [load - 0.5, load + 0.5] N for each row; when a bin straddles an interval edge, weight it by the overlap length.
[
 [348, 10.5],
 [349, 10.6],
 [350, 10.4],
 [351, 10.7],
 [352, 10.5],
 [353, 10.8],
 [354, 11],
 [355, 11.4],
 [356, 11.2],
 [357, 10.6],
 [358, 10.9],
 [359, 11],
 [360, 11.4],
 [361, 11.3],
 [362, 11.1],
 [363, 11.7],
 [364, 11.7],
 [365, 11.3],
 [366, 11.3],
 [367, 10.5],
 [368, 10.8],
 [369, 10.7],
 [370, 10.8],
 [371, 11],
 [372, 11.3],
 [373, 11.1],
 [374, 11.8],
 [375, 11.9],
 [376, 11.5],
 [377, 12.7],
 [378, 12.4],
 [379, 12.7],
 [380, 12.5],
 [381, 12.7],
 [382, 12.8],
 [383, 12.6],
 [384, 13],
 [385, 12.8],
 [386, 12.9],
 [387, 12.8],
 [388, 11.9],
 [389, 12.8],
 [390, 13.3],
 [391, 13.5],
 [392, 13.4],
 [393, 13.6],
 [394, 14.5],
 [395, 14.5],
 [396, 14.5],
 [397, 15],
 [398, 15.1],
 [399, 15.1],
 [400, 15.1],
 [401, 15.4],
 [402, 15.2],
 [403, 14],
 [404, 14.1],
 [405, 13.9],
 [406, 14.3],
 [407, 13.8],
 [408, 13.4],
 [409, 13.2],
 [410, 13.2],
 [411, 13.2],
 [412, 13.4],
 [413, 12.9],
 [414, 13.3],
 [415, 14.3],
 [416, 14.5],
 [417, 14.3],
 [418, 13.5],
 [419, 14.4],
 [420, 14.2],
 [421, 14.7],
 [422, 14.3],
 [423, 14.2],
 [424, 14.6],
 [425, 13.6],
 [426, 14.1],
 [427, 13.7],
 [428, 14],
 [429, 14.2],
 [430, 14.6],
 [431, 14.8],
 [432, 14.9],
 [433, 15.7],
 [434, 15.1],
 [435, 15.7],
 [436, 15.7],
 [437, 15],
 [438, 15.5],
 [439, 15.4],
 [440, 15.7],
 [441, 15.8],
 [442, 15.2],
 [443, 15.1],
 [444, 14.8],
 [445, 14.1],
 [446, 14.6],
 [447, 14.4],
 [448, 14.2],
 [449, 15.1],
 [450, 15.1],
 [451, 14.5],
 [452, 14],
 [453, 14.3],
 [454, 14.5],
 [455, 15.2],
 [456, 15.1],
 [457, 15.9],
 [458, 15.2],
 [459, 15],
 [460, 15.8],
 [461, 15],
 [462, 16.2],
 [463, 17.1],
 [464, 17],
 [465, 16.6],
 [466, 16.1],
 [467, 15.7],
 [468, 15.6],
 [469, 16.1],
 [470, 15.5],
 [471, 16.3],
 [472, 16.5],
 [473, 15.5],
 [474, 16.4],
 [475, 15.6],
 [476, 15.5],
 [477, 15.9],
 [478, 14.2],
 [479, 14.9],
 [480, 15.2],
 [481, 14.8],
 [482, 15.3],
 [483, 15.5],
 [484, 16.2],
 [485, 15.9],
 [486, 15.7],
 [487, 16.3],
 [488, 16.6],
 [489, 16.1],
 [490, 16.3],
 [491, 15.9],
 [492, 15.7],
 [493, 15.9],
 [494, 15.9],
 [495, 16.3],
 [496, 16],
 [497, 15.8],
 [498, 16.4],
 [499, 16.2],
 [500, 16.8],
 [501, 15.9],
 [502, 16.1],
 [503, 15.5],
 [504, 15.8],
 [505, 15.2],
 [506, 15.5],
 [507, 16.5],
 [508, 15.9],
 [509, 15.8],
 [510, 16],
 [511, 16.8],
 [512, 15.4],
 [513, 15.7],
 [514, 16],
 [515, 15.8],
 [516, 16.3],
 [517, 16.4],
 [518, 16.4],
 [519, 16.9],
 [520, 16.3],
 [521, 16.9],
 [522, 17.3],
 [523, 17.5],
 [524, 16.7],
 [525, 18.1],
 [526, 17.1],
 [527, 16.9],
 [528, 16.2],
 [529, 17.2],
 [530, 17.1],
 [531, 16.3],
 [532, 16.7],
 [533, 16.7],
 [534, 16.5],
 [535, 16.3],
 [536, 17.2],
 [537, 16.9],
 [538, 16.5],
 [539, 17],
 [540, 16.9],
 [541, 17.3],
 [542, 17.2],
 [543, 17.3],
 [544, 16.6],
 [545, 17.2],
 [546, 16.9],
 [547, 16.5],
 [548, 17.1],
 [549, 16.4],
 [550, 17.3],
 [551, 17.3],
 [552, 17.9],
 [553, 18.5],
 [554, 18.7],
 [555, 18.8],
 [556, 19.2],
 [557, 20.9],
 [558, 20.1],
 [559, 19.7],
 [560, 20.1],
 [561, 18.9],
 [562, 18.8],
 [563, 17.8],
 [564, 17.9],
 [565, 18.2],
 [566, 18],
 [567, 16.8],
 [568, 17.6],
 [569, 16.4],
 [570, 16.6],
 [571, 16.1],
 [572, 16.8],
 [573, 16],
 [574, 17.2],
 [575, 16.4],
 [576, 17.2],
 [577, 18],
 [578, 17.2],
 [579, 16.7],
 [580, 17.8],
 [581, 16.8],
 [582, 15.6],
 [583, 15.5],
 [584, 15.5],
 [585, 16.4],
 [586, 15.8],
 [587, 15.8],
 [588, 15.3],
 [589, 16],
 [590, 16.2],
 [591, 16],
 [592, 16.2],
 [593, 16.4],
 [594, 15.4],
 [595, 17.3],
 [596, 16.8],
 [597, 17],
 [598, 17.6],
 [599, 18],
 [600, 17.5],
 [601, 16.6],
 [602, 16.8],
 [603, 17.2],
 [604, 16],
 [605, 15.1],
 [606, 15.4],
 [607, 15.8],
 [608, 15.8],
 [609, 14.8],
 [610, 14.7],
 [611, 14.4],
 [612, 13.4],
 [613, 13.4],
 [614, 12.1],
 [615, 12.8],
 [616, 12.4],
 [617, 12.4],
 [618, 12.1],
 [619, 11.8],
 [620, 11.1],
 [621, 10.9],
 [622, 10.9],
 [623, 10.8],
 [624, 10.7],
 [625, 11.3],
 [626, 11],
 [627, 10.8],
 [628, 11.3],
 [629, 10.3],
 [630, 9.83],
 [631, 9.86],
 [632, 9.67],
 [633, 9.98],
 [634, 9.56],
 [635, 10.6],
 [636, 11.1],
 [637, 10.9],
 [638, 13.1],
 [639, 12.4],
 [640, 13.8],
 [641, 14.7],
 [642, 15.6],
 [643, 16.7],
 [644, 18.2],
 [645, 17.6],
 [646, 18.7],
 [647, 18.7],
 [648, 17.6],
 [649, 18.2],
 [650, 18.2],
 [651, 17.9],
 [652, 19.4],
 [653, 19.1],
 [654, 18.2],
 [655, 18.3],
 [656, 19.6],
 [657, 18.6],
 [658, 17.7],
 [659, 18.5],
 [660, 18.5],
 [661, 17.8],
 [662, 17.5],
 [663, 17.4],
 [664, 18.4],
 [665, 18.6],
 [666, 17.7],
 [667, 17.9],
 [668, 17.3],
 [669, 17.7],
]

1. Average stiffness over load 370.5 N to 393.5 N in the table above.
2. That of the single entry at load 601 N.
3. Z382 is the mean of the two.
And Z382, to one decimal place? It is 14.5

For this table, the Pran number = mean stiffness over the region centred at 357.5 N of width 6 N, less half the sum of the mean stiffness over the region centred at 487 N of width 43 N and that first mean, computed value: -2.4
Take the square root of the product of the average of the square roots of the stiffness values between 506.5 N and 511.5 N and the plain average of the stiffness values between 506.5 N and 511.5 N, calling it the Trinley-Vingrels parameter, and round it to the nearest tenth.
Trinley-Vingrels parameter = 8.1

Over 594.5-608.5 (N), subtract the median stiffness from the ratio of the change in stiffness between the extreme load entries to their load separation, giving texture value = -17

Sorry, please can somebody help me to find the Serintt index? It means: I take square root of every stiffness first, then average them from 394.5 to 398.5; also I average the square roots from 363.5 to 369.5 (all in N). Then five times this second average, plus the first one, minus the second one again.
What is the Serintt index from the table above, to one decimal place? 17.1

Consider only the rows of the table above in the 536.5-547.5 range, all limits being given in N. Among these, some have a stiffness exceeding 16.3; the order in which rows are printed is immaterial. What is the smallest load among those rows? 537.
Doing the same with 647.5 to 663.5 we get 648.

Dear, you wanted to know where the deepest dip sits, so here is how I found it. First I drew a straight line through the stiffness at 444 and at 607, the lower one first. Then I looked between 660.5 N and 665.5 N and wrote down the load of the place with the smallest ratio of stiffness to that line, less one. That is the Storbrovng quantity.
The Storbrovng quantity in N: 663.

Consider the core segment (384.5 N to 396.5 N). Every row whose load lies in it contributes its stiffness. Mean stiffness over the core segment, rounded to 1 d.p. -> 13.4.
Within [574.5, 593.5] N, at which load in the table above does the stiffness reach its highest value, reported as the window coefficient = 577 N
